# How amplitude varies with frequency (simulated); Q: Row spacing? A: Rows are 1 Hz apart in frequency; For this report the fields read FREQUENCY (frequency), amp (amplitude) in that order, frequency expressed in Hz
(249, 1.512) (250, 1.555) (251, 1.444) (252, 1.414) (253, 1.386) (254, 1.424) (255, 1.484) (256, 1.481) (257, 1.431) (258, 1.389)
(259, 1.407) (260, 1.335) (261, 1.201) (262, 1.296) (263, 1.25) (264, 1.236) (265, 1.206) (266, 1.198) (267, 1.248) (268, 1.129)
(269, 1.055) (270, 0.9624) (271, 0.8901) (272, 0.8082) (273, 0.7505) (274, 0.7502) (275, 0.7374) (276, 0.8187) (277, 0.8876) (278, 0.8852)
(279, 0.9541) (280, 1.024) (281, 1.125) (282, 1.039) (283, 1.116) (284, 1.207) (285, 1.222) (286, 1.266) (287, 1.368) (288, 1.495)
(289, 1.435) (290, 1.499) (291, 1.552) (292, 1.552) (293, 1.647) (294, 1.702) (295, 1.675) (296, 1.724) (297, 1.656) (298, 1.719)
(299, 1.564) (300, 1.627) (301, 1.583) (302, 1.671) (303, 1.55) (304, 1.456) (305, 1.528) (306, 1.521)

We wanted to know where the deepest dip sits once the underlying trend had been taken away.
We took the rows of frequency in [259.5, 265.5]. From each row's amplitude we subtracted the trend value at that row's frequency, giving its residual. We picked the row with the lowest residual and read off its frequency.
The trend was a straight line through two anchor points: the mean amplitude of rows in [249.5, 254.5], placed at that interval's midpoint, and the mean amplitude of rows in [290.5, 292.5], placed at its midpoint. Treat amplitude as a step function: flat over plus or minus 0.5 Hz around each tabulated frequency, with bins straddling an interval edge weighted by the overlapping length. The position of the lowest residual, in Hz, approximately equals 265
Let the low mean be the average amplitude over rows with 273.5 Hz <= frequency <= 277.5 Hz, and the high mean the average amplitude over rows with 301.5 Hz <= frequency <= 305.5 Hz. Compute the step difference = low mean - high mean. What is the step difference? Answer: -0.8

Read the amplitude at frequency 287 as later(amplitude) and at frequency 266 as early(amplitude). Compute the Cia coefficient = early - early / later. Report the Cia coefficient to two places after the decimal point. 0.32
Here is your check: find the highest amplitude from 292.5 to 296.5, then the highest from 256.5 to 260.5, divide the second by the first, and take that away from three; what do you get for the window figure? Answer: 2.2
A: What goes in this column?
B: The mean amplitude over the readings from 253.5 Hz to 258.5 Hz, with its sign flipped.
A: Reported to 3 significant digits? -1.44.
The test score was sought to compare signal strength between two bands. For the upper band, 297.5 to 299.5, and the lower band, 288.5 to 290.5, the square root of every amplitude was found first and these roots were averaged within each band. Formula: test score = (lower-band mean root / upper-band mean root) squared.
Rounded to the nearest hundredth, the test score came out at 0.89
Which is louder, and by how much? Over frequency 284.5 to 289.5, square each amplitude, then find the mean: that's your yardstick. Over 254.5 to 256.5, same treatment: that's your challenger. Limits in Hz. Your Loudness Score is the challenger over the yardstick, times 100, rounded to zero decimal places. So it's 119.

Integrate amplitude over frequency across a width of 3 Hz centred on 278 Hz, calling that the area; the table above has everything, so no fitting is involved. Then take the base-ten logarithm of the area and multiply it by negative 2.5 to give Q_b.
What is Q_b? -1.09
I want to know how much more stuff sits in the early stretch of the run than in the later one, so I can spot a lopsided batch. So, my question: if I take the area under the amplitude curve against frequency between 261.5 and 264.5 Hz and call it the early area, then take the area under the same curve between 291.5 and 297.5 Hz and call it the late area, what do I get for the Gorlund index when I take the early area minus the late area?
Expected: -6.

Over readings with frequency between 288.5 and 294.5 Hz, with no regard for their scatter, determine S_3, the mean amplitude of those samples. 1.6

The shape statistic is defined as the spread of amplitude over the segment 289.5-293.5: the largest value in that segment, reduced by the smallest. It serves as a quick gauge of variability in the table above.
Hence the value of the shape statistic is 0.15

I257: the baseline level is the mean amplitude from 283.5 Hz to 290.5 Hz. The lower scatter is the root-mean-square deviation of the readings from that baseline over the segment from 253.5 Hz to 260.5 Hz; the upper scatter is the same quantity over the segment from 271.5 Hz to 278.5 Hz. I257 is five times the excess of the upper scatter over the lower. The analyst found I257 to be 2.4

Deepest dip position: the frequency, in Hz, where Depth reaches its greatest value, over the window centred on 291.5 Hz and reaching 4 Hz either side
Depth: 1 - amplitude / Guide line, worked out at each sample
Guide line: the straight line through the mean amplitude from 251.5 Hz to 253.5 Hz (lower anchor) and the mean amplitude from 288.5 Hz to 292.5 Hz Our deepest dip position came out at 289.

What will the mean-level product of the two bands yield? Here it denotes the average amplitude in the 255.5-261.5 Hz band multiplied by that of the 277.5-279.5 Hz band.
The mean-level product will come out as 1.3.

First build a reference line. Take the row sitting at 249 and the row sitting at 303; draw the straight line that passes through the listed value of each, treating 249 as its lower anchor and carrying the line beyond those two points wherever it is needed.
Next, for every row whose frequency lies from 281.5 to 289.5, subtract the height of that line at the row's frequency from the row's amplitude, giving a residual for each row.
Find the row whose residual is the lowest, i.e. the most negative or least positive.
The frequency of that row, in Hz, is 282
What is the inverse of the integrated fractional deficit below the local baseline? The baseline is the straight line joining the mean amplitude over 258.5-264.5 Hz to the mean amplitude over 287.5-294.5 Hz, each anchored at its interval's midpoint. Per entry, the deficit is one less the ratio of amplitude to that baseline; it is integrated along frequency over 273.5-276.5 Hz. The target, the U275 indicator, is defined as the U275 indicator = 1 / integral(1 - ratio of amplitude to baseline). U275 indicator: 0.7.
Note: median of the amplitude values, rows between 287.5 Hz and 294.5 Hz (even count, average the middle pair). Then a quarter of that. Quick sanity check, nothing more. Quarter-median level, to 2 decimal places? 0.39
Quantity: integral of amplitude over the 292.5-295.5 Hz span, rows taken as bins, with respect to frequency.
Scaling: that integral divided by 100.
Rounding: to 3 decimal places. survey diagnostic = 0.050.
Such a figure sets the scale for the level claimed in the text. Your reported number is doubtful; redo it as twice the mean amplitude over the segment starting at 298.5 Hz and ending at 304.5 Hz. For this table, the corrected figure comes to 3.2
